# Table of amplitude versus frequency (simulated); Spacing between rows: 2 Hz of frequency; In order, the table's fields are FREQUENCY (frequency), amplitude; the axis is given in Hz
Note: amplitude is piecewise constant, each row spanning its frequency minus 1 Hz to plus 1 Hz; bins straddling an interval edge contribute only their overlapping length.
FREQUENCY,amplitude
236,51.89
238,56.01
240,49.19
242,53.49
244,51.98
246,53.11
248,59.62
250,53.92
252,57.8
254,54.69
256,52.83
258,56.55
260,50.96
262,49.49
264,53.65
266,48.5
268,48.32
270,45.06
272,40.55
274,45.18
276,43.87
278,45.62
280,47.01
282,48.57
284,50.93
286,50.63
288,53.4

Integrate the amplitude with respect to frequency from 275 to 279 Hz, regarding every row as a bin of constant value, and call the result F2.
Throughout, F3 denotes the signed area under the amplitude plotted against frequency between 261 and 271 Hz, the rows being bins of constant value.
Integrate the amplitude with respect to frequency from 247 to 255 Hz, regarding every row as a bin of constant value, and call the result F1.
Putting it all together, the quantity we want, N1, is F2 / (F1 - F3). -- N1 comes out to -4.7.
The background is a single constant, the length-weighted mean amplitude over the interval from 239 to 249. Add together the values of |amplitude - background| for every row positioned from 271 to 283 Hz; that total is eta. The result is 50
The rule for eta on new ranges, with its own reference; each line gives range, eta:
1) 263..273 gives 32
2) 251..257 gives 6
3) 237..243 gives 7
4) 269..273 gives 21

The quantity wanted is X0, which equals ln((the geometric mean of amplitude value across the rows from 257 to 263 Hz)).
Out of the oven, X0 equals 3.96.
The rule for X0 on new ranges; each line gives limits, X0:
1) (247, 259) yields 4.02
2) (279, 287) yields 3.90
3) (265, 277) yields 3.81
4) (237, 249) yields 3.99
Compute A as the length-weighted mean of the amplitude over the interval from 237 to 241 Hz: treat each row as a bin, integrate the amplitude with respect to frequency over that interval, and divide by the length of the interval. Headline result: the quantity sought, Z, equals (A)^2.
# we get 2767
